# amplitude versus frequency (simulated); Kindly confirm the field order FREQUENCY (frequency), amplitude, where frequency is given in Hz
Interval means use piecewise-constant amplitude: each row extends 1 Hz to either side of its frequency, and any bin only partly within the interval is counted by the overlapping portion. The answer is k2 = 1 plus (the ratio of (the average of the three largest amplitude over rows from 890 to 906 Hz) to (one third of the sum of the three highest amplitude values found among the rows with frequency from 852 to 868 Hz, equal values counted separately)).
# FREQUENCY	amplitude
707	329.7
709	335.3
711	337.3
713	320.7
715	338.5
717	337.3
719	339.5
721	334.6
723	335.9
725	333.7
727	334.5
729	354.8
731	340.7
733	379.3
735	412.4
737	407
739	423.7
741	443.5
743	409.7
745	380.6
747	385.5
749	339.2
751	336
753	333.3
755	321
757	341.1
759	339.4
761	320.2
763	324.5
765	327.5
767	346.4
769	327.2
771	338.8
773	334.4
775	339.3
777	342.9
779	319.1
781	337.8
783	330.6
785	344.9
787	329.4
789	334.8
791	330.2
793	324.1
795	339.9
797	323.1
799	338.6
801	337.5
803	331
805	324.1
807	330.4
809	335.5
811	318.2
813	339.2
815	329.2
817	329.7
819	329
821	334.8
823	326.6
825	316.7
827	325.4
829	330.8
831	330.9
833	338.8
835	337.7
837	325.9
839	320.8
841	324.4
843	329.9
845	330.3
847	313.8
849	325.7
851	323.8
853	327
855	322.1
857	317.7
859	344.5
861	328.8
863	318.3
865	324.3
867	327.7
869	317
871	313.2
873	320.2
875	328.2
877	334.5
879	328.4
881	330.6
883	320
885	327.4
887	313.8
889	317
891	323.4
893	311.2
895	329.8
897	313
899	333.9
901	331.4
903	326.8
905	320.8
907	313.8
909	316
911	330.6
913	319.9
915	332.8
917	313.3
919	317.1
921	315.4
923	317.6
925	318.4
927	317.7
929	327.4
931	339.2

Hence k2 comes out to 1.99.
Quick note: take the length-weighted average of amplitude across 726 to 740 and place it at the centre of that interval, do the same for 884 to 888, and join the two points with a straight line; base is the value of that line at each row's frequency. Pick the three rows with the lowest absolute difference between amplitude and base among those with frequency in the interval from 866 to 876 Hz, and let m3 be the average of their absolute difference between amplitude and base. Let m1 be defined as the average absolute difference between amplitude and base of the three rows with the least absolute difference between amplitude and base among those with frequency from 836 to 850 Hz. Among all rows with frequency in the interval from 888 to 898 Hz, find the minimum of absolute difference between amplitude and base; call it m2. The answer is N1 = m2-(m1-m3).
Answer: -2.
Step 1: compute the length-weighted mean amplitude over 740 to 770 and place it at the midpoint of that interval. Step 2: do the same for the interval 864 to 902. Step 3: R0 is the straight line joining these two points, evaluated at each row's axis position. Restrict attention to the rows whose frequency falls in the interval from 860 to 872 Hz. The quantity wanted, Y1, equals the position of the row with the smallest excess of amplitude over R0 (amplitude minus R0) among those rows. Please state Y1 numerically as 871 Hz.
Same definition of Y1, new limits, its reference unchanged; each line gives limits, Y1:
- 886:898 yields 893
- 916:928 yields 917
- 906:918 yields 907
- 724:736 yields 725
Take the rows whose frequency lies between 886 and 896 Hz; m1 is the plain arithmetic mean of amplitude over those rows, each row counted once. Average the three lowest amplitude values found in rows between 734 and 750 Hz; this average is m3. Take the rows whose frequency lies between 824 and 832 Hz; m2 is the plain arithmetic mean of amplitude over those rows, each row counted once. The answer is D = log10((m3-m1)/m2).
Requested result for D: -0.82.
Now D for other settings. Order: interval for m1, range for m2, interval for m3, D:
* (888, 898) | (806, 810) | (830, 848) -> -2.63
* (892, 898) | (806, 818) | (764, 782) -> -1.70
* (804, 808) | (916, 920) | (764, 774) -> -2.11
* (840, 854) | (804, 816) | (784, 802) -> -2.78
